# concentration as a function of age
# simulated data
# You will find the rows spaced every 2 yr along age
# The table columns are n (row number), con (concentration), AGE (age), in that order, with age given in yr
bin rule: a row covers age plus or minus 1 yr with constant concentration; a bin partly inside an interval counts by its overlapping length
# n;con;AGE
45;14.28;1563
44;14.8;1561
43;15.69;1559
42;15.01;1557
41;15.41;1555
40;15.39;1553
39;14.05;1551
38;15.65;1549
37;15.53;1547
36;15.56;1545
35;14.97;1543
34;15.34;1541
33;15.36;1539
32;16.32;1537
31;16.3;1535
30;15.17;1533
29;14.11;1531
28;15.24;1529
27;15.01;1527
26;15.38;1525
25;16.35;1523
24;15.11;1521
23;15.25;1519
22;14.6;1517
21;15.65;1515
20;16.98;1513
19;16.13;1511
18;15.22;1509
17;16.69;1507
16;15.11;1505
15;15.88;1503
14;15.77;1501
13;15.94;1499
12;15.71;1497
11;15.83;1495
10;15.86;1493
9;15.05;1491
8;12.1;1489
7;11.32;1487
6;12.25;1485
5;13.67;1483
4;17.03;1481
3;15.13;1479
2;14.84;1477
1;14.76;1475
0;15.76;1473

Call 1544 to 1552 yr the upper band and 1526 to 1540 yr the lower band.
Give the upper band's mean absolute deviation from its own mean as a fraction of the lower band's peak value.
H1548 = 0.035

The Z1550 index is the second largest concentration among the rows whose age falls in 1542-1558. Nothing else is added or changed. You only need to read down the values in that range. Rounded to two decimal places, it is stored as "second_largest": 15.56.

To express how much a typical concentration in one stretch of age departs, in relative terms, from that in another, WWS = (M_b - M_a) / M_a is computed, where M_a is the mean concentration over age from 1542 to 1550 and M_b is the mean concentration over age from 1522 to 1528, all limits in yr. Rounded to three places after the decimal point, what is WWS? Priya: 0.010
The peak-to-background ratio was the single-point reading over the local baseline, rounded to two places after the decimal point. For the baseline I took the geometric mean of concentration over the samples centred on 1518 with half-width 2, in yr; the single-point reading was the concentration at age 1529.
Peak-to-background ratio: 1.02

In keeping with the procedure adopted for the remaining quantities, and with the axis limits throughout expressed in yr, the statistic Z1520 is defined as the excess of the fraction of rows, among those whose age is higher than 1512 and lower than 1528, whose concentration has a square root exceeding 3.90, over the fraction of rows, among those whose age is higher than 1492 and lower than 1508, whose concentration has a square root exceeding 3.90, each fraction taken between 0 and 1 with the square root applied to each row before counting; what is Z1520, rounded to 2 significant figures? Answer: -0.25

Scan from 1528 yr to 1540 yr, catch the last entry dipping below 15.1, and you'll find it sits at 1531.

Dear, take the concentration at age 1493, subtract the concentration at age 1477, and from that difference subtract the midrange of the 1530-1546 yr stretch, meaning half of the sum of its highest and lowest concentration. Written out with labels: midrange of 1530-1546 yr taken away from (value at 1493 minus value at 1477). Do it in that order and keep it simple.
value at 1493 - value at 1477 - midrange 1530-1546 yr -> -14.2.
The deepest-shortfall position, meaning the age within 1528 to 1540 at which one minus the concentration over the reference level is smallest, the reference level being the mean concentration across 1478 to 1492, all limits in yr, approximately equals 1537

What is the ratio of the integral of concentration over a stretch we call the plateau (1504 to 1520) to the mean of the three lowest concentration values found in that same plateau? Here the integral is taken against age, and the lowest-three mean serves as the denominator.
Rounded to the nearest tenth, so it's 16.8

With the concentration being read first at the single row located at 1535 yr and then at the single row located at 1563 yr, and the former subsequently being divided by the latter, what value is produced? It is 1.14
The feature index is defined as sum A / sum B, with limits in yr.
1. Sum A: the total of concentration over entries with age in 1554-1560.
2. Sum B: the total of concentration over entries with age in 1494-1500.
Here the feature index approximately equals 0.97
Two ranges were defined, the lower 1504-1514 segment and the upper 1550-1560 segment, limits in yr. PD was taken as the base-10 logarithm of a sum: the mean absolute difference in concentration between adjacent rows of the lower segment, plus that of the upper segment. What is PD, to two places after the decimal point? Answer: 0.26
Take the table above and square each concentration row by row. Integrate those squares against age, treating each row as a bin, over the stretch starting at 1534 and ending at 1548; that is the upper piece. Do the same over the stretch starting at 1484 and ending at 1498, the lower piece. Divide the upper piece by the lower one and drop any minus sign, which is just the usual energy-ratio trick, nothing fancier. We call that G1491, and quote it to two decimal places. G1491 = 1.22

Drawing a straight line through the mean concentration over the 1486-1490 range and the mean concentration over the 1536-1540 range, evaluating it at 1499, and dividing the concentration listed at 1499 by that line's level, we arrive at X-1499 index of 1.26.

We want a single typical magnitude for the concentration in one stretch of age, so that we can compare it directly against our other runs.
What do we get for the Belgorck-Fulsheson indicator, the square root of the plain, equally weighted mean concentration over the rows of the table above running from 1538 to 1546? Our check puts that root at 3.91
